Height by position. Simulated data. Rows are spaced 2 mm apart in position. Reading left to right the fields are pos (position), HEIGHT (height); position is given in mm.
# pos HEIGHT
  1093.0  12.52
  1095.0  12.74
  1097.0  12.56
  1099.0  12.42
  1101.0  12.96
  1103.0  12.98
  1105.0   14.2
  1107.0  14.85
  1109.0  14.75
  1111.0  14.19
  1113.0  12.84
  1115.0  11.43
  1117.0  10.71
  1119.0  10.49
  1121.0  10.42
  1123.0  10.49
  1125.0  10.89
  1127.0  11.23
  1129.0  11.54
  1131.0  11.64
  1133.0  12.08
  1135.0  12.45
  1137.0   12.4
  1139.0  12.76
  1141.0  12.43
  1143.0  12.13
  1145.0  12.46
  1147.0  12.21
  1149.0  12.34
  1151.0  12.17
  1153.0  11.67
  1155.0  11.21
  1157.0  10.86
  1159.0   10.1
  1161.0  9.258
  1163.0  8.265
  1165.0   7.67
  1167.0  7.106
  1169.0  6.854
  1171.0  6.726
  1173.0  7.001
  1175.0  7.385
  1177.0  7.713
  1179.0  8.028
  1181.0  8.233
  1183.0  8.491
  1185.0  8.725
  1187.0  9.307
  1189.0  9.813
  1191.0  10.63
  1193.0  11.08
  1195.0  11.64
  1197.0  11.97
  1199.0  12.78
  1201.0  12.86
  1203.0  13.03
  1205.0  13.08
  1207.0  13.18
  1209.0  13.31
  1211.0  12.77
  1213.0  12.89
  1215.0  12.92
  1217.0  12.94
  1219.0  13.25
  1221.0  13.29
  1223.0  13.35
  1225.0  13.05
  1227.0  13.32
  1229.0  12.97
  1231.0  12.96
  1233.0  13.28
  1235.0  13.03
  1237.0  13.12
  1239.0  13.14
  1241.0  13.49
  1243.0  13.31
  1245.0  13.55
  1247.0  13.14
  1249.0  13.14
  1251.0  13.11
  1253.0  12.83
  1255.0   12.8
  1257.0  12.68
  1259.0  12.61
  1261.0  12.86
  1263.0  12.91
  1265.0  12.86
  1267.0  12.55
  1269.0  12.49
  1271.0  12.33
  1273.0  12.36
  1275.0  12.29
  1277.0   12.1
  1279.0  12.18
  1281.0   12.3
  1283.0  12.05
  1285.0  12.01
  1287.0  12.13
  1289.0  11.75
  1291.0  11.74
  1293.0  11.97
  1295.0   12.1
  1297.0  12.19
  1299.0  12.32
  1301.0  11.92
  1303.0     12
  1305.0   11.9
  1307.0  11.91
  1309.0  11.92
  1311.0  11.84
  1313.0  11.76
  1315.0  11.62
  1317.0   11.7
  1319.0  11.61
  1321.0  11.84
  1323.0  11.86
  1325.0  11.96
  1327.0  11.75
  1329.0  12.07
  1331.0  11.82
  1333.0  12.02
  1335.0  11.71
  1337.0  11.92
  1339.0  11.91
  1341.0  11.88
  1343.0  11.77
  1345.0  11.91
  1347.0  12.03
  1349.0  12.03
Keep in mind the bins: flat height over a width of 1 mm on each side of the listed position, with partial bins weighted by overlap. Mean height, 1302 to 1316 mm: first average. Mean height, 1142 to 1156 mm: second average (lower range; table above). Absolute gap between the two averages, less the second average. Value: -12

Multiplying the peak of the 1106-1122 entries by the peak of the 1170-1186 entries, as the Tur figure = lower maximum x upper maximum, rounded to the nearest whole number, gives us 130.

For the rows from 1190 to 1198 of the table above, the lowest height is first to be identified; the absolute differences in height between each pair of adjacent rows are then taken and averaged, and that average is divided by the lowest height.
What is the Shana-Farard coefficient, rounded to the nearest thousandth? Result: 0.042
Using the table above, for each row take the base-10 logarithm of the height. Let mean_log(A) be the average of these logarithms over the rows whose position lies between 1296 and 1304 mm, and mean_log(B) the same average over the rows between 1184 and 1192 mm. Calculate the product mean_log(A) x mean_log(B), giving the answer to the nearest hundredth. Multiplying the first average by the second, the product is 1.06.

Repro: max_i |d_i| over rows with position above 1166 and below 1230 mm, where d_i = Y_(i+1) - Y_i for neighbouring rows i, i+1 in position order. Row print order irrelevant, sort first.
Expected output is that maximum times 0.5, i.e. 0.41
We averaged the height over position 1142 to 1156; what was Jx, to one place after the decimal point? 12.0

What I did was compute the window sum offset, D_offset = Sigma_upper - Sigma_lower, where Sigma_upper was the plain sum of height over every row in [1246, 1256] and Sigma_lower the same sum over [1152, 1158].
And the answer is 31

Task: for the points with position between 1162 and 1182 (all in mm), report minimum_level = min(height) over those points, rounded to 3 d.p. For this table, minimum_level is 6.726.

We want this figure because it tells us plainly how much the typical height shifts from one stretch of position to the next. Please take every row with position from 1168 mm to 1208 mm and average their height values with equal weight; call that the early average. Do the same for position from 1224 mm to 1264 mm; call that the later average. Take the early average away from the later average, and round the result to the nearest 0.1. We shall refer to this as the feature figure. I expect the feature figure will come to 3.1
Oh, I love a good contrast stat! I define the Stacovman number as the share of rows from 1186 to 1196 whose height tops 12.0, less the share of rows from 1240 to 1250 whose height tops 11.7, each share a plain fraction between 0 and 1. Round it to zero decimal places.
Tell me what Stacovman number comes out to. -1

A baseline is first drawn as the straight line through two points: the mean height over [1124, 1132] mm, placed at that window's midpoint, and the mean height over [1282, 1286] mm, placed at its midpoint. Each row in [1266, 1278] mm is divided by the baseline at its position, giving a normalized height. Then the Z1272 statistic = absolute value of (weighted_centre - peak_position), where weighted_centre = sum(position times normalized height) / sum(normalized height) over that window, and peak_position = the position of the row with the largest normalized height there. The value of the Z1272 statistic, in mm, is 5.0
